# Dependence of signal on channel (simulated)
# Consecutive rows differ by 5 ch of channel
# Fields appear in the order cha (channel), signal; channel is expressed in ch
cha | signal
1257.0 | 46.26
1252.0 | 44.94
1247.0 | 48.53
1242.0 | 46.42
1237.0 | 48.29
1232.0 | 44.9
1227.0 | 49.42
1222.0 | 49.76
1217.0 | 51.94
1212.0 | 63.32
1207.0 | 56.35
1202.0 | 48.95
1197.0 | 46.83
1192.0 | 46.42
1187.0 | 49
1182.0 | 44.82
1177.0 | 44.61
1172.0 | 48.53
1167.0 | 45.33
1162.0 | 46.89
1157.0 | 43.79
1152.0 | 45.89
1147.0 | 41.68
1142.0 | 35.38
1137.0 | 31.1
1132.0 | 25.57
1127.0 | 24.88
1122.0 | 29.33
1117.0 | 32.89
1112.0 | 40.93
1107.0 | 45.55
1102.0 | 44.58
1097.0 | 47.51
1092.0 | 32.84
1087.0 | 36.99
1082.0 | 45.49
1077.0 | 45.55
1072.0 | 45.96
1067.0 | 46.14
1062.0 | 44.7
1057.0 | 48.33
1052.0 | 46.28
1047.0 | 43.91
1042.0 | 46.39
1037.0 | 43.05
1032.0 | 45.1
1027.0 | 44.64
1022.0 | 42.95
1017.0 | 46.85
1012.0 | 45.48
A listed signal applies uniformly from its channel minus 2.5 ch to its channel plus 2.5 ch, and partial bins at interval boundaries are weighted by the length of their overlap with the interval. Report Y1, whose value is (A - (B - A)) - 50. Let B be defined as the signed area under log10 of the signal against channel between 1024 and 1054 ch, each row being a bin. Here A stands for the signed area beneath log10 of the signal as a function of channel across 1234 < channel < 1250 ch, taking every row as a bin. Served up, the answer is -46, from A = 27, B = 50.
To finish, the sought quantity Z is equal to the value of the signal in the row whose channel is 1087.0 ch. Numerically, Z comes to 36.99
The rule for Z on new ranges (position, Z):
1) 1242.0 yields 46.42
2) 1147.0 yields 41.68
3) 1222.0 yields 49.76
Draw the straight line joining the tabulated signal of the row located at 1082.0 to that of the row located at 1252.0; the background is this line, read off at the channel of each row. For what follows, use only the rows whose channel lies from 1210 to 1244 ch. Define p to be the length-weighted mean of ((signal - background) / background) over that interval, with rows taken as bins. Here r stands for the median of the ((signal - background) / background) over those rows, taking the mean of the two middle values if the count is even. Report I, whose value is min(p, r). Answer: 0.10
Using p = 0.12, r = 0.098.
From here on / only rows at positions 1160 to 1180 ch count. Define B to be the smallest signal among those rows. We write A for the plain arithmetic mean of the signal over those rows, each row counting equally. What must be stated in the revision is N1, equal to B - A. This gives -1.7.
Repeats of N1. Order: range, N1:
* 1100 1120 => -8.1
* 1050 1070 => -1.7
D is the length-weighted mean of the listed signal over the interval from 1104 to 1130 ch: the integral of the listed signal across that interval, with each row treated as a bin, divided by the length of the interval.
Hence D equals 34.7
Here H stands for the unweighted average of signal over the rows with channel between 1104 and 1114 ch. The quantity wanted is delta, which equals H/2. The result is 21.6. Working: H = 43.2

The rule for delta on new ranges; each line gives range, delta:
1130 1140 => 14.2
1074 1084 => 22.8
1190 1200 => 23.3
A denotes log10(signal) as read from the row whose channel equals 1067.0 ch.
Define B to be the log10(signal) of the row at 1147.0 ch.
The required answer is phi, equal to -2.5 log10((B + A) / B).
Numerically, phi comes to -0.767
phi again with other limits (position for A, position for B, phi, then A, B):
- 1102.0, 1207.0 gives -0.721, 1.65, 1.75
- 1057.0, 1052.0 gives -0.759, 1.68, 1.67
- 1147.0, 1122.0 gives -0.808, 1.62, 1.47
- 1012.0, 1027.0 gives -0.755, 1.66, 1.65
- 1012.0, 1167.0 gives -0.753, 1.66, 1.66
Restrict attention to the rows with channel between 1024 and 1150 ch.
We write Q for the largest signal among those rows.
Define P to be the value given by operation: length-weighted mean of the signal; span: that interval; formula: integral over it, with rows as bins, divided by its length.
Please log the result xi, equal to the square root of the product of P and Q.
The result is 44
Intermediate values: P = 40.6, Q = 48.33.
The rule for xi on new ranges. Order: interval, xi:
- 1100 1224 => 52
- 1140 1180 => 46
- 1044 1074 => 47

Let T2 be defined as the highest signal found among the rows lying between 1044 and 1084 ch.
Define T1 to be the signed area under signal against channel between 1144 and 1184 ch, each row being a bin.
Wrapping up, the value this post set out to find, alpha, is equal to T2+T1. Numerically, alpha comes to 1851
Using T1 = 1803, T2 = 48.33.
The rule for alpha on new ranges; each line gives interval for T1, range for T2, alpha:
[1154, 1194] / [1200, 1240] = 1910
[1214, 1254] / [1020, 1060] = 1979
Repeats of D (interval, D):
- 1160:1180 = 46.3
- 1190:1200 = 46.8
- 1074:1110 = 42.7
